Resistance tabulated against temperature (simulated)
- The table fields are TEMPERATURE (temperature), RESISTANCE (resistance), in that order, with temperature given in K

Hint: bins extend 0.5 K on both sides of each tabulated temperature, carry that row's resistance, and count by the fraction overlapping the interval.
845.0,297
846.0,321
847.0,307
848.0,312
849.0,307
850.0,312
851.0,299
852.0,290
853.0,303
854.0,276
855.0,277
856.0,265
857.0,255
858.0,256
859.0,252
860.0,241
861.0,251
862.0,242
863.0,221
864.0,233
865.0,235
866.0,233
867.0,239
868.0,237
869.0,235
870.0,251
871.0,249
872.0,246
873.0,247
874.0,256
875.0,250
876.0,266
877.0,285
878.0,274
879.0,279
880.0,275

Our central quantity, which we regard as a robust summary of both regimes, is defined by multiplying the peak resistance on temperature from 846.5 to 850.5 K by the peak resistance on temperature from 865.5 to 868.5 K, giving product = 74568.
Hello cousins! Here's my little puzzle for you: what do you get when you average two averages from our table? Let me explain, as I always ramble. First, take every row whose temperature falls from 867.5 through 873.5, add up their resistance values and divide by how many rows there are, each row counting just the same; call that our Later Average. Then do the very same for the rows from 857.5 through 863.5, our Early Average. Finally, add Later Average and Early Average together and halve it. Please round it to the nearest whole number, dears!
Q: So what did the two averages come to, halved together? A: 244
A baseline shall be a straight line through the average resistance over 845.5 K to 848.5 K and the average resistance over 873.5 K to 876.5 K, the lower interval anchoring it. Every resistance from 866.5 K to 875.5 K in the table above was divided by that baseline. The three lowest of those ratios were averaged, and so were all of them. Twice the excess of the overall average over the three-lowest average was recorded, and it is 0.11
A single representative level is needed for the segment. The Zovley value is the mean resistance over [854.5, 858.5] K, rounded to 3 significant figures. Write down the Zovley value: 263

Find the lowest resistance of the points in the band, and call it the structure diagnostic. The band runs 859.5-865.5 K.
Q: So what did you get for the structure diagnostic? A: 221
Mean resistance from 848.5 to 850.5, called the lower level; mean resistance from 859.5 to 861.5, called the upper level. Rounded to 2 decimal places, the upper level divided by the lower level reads 0.79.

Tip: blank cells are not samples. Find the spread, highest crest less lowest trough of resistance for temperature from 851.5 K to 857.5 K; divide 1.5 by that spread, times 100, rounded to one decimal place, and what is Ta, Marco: 3.1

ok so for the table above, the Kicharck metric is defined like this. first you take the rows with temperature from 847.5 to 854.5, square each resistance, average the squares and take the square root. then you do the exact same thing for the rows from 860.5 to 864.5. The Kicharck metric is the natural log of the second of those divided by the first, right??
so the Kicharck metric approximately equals -0.236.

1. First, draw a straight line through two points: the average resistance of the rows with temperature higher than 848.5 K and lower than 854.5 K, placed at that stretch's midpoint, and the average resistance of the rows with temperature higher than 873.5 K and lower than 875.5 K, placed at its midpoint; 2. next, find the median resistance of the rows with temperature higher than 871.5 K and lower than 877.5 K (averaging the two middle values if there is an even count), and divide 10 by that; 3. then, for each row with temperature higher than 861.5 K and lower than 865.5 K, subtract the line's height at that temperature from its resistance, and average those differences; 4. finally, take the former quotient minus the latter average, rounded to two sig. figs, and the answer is 42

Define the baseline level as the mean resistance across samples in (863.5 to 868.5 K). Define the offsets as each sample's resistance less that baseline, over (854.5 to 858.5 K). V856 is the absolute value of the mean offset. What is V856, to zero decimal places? 28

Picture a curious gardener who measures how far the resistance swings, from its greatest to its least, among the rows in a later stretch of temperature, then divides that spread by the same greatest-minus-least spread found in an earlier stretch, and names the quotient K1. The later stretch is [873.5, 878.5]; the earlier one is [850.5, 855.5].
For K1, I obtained 1.3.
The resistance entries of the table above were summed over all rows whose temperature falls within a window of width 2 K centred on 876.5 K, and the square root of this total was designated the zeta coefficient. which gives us 23.5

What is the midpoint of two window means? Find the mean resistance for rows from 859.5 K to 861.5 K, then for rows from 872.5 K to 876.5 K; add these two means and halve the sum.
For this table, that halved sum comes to 250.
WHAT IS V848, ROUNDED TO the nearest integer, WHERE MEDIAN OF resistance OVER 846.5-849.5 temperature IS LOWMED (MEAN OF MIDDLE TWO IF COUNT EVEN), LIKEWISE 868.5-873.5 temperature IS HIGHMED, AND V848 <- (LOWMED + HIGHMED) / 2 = 277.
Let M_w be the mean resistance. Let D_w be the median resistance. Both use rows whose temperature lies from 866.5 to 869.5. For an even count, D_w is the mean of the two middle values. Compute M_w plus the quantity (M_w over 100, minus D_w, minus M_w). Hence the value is -235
